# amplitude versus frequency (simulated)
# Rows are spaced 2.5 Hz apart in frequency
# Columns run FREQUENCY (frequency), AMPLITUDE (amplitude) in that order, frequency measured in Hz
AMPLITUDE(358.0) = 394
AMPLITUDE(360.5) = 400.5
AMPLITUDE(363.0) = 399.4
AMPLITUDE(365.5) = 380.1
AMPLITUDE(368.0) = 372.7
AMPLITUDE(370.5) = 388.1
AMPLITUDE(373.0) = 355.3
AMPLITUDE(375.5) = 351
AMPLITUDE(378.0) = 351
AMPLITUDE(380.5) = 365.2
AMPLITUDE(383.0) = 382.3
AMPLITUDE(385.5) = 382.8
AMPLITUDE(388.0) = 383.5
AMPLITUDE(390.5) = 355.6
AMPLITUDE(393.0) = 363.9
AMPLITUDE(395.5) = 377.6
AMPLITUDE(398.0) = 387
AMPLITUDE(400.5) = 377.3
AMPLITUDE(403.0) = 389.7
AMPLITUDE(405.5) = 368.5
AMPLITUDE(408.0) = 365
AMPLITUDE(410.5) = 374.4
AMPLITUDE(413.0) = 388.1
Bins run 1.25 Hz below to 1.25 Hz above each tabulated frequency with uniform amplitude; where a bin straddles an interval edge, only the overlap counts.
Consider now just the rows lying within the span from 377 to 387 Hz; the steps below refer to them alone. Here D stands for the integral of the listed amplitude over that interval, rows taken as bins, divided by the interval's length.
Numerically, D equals 371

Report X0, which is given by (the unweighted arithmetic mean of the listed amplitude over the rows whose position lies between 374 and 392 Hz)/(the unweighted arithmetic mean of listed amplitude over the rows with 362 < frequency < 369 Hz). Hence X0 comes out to 0.96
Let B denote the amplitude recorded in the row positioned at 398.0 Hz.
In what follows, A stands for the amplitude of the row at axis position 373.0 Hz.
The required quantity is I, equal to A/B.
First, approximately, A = 355.3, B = 387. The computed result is 0.92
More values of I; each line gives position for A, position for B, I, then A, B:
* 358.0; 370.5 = 1.02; 394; 388.1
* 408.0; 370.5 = 0.94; 365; 388.1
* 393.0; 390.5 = 1.02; 363.9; 355.6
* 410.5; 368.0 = 1.00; 374.4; 372.7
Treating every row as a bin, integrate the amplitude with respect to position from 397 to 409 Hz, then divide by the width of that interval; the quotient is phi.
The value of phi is 378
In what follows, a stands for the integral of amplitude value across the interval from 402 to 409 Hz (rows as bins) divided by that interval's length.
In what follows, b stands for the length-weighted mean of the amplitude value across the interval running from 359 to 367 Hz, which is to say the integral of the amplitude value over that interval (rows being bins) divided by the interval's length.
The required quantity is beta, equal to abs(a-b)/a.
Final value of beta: 0.049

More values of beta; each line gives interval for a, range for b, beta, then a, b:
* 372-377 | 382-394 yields 0.059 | 353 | 374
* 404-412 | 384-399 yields 0.012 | 371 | 375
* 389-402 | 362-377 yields 0.002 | 373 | 374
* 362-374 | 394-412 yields 0.006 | 379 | 377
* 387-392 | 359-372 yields 0.052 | 369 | 388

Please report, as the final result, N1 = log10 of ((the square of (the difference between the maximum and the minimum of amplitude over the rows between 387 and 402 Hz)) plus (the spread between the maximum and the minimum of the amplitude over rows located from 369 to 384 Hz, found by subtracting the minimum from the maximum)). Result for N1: 3.01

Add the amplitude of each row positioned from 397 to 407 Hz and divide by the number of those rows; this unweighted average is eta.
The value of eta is 381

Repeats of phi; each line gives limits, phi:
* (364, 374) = 375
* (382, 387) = 383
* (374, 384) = 362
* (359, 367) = 393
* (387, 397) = 370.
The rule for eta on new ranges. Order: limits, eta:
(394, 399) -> 382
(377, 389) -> 373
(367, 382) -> 364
